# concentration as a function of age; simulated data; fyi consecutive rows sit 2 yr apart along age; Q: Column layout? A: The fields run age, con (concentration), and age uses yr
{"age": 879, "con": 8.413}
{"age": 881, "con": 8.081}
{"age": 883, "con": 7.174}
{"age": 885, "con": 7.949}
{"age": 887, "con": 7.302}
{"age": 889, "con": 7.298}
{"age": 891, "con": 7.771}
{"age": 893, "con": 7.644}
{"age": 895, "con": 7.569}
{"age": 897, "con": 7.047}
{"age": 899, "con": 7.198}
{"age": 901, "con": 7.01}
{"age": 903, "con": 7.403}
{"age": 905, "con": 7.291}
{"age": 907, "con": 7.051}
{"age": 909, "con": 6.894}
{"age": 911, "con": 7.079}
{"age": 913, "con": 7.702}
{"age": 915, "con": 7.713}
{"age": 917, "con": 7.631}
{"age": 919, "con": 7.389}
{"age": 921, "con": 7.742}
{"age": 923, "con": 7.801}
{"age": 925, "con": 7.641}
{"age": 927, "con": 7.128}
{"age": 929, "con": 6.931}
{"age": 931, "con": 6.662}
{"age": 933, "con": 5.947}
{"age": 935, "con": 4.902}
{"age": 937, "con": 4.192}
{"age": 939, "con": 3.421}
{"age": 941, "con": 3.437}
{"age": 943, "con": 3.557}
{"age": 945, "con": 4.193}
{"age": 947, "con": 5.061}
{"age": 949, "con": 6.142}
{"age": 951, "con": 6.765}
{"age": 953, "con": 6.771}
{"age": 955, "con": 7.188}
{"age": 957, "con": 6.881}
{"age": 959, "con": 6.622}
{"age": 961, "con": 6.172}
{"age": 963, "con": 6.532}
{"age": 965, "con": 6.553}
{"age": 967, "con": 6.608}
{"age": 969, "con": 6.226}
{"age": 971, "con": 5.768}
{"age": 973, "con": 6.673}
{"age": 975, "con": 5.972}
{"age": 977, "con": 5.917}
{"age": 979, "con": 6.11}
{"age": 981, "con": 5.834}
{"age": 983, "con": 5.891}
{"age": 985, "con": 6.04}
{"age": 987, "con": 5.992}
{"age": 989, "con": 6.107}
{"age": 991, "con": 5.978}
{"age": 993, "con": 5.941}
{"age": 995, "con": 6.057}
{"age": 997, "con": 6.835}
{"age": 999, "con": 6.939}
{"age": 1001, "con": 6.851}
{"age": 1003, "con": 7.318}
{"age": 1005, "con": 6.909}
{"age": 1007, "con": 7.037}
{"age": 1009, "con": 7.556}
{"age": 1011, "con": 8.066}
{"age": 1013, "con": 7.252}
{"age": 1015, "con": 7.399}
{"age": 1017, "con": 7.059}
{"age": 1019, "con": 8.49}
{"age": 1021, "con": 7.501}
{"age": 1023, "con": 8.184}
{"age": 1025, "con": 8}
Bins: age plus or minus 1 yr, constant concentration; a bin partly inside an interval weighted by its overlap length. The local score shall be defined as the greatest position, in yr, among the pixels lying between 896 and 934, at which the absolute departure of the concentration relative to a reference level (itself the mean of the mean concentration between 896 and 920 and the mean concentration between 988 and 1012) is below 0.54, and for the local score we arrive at 931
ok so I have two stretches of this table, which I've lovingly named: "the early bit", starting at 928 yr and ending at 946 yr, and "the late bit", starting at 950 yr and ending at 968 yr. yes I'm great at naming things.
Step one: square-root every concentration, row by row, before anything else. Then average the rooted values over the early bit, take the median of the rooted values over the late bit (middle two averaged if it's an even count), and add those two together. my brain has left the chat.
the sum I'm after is 4.75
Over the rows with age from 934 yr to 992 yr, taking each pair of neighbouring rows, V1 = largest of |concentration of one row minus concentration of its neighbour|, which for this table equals 1.1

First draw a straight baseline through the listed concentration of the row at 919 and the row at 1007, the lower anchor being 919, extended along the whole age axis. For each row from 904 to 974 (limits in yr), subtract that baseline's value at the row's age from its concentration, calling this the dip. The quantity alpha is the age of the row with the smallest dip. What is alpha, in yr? 939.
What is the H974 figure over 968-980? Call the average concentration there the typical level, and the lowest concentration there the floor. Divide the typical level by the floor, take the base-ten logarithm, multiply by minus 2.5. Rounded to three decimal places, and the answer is -0.063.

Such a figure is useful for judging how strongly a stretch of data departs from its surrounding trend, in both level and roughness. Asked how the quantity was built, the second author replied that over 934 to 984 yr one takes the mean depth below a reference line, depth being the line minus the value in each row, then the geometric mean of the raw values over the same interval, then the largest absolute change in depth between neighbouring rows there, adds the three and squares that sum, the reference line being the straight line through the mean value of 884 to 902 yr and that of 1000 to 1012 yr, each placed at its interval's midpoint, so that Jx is 68.9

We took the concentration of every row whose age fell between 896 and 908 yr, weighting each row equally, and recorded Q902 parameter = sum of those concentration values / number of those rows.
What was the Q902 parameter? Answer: 7.2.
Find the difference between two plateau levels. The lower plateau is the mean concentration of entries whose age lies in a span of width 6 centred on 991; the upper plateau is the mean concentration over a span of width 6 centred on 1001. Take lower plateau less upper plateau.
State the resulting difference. -1.0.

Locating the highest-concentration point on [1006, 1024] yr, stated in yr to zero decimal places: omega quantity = 1019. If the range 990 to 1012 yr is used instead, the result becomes 1011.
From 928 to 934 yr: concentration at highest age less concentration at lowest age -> -1.0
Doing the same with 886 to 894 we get 0.3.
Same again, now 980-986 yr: 0.2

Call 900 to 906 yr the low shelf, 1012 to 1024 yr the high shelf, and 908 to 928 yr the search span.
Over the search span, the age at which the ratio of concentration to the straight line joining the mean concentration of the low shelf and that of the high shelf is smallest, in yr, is 909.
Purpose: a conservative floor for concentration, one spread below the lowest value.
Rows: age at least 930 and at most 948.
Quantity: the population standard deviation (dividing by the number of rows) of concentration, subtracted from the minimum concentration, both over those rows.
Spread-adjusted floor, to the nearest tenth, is 2.3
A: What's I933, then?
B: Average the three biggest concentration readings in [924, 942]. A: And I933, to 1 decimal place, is 7.2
